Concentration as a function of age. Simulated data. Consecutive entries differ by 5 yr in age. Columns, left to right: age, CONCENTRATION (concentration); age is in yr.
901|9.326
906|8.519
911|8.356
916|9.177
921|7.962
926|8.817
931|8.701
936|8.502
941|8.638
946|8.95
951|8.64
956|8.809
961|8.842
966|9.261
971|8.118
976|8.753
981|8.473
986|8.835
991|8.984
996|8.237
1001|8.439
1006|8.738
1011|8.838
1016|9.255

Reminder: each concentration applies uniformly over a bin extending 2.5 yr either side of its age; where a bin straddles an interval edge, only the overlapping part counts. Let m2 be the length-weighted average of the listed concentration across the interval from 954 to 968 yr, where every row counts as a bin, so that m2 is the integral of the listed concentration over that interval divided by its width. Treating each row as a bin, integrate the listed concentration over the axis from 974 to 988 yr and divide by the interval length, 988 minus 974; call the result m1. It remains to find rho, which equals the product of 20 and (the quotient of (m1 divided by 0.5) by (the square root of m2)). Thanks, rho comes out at 116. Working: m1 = 8.68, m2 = 8.97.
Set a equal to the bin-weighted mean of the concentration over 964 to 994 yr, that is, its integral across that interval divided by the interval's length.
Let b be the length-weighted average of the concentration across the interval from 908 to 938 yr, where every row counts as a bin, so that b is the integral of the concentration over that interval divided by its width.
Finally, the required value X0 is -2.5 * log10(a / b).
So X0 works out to -0.02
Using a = 8.72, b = 8.59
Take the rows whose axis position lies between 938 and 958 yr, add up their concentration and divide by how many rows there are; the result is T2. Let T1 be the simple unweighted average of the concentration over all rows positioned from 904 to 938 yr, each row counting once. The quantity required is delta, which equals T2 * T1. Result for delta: 75.1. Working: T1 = 8.58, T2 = 8.76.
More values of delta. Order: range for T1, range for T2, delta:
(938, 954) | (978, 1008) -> 75.3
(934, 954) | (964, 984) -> 75.1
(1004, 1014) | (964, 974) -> 76.4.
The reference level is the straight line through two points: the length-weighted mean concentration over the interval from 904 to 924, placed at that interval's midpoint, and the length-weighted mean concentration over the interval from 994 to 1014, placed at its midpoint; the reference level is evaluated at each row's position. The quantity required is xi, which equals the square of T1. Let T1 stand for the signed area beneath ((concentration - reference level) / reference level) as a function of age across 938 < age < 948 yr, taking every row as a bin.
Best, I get 0.076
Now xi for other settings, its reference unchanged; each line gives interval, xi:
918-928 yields 0.017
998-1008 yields 0.001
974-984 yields 0.003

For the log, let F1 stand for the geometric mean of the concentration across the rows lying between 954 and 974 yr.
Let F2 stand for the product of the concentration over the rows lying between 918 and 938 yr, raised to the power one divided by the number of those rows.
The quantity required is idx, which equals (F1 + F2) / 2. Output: 8.62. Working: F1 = 8.75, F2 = 8.49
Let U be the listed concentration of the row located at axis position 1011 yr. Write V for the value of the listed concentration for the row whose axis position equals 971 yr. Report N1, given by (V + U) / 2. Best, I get 8.48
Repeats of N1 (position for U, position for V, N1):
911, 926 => 8.59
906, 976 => 8.64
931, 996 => 8.47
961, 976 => 8.80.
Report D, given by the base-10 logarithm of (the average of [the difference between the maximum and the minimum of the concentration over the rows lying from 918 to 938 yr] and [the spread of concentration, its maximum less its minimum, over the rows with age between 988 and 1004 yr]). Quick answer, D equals -0.10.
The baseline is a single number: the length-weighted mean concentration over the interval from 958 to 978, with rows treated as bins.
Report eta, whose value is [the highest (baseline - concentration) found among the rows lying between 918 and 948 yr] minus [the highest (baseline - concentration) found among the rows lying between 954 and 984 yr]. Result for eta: 0.2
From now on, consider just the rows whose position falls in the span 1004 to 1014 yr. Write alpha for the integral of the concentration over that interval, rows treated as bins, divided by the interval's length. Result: 8.81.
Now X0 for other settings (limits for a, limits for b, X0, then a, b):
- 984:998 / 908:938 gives -0.01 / 8.70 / 8.59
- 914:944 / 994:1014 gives -0.01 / 8.63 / 8.59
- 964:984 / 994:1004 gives -0.04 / 8.64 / 8.36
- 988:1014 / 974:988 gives 0.00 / 8.66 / 8.68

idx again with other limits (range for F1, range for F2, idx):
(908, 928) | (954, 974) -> 8.66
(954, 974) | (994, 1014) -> 8.65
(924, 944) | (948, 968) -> 8.77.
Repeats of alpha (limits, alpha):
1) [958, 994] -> 8.75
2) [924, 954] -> 8.71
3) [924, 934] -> 8.74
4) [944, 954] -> 8.79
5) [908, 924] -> 8.51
